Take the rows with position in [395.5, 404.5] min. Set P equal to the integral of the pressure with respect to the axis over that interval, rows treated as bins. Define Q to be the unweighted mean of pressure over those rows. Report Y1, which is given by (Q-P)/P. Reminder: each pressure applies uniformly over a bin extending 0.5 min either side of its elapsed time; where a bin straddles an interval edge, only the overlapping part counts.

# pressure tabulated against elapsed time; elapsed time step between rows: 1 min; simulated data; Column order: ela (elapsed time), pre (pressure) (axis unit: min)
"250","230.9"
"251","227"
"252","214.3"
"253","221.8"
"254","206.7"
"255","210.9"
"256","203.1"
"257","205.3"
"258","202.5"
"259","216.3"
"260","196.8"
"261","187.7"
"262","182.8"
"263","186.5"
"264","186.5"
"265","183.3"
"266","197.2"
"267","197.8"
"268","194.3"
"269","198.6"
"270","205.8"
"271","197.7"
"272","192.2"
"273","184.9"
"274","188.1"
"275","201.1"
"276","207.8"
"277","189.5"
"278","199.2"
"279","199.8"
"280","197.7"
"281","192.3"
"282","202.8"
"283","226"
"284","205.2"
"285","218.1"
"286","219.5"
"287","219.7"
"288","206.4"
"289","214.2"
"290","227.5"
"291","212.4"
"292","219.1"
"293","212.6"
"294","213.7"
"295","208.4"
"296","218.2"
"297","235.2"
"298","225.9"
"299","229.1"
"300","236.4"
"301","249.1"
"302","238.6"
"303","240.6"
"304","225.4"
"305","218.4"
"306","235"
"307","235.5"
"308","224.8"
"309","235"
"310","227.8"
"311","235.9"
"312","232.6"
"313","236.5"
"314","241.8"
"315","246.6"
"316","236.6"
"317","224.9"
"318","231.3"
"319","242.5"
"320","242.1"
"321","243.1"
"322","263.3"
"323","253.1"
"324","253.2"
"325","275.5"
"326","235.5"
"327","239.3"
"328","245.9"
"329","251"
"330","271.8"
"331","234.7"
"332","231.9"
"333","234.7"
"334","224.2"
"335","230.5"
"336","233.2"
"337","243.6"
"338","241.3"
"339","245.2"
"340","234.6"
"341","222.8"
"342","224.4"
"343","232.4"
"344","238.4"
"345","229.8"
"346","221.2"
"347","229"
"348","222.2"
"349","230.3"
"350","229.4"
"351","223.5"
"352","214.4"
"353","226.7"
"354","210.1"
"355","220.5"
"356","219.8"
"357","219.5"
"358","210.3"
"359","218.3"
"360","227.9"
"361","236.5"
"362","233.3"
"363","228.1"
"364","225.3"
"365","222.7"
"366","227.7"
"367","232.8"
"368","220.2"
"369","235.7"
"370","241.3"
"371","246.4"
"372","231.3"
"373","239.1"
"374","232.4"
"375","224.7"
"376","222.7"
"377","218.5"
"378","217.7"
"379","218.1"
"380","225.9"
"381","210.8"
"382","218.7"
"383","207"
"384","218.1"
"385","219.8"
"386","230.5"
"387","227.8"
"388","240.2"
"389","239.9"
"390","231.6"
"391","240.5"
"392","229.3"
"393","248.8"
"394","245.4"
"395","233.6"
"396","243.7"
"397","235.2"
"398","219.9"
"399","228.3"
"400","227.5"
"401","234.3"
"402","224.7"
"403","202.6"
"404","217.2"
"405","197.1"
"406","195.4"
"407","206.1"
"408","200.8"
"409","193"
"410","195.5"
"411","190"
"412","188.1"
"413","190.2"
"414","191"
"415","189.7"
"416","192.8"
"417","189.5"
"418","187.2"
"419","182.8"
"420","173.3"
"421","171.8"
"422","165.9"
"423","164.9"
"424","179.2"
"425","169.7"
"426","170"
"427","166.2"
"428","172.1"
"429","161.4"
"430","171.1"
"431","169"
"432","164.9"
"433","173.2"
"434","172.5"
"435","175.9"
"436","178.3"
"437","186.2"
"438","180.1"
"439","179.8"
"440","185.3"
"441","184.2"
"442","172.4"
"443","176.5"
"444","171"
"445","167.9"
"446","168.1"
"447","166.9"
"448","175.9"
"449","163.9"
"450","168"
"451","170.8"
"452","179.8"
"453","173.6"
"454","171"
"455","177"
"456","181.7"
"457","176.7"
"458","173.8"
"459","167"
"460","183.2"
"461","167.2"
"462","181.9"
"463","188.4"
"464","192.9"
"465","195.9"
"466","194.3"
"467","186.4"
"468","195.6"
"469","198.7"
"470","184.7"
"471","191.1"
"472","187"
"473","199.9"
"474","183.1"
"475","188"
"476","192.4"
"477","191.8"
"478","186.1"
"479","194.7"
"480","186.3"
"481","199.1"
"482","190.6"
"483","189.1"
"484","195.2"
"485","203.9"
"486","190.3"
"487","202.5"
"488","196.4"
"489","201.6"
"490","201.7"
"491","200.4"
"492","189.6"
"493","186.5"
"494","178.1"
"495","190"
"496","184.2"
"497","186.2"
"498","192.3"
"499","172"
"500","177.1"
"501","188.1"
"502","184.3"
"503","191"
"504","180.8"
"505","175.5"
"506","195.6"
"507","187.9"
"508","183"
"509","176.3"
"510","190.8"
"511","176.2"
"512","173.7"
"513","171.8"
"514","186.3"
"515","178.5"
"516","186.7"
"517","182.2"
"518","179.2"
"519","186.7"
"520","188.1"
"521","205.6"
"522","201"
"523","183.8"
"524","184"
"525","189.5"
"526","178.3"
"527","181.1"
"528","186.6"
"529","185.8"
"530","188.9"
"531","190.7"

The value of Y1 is -0.89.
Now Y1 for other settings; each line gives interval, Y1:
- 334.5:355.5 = -0.95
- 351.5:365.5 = -0.93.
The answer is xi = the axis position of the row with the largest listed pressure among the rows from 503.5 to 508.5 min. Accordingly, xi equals 506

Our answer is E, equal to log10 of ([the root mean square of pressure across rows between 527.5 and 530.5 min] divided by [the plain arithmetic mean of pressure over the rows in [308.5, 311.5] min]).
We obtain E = -0.10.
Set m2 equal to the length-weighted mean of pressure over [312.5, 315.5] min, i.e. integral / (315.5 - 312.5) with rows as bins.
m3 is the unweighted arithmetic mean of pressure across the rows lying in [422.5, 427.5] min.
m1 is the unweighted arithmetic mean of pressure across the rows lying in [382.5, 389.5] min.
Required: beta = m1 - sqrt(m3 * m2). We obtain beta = 24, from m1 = 226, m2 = 242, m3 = 170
